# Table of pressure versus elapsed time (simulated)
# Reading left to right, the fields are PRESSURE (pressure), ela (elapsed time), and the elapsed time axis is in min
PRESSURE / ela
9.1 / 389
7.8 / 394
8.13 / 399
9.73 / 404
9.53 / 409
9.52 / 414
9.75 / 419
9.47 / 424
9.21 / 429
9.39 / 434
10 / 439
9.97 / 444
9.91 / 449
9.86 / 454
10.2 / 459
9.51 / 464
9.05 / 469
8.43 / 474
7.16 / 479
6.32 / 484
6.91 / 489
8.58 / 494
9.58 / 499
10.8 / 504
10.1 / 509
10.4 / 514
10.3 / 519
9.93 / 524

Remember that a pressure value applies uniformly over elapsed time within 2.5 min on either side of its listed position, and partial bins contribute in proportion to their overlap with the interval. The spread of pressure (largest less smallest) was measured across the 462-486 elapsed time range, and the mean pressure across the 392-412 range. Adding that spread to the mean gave 12.0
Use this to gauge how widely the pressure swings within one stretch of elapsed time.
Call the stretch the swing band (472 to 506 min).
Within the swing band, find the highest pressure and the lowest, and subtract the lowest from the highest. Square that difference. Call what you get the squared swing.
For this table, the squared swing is 20.1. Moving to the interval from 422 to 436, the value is 0.1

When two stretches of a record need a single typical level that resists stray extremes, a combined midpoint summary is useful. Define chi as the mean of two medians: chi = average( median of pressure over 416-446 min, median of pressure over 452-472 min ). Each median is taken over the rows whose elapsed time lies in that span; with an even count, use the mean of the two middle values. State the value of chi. 9.6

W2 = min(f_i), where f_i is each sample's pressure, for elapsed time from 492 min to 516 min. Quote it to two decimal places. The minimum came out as 8.58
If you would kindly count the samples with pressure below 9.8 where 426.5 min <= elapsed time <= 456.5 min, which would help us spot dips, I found 2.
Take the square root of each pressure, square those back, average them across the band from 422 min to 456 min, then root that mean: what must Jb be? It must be 3.11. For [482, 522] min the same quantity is 3.02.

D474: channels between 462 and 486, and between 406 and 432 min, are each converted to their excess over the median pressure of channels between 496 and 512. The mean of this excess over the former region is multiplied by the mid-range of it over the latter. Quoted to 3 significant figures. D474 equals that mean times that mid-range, 1.24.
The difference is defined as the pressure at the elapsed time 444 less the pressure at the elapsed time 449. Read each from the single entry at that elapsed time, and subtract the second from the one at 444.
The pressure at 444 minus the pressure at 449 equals 0.1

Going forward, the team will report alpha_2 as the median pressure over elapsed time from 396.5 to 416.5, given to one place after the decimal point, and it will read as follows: 9.5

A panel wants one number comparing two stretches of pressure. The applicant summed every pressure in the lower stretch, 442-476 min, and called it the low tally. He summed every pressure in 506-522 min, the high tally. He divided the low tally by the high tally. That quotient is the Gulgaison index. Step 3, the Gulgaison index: 2.2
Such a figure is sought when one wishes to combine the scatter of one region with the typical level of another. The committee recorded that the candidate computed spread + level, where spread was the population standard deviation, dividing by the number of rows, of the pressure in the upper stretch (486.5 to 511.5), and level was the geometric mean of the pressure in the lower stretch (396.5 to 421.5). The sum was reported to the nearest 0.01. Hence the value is 10.66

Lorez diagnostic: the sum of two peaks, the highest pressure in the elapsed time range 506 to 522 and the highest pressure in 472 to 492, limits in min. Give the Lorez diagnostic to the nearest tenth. 18.8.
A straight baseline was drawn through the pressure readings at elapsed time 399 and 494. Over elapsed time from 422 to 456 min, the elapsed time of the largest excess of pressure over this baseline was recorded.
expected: 439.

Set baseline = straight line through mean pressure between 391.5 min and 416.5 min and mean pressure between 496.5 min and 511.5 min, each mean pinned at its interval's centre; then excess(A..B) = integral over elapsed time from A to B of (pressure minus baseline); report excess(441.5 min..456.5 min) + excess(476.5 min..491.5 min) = -40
